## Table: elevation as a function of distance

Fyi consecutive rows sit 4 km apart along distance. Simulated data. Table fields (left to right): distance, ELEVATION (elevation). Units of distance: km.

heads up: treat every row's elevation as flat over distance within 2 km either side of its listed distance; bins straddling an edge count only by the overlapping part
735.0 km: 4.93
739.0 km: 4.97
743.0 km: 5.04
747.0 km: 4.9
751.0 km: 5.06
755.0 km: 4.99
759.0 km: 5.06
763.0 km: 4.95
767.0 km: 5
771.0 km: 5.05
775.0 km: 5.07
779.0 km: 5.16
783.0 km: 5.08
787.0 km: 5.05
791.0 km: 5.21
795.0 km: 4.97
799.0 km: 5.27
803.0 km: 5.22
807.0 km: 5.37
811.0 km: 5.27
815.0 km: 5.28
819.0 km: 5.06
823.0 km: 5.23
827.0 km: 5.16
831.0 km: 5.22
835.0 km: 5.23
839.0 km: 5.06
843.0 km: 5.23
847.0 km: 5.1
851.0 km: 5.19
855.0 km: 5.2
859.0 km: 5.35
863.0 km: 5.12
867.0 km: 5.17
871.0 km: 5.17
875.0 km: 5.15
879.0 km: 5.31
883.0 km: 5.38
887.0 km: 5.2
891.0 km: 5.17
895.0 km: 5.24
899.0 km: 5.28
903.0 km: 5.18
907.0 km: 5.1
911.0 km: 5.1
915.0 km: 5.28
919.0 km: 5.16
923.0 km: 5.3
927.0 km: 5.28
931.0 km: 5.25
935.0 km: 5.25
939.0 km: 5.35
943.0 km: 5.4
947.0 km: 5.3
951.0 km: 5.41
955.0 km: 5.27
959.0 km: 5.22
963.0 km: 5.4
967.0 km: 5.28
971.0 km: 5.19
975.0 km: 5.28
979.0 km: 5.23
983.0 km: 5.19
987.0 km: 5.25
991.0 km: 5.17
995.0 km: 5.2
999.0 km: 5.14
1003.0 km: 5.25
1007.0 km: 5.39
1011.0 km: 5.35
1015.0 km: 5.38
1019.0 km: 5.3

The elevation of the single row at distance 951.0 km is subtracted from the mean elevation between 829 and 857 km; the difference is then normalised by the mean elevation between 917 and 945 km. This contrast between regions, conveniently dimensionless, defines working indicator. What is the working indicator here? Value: -0.044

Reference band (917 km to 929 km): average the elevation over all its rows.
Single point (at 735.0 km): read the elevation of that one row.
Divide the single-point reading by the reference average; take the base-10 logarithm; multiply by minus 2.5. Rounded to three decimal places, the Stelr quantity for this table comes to 0.068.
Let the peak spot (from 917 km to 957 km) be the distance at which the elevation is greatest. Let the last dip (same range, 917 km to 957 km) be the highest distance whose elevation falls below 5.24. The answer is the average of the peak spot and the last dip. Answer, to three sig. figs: 935 km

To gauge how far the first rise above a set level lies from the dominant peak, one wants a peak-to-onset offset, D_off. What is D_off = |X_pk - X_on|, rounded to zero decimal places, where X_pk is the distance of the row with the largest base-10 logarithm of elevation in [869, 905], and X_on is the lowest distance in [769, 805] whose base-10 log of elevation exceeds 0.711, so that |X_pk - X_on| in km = 104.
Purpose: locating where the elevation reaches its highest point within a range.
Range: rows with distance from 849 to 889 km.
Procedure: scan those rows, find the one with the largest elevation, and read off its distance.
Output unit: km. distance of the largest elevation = 883.0 km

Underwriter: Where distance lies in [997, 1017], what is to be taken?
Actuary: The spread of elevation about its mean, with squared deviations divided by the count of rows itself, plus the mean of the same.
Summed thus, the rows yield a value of 5.40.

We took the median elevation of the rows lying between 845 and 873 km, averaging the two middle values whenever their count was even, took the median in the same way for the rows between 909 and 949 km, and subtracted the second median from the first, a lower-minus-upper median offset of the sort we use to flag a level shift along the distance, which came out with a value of -0.11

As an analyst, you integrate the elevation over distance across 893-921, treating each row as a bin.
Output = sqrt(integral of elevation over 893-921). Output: 12.1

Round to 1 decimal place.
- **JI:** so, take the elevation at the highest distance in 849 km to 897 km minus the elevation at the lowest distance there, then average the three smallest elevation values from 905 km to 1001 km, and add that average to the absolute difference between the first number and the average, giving 10.2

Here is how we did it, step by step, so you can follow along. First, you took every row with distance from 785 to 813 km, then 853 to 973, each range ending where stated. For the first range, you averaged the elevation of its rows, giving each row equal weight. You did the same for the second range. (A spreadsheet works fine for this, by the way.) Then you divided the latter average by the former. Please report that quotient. 1.01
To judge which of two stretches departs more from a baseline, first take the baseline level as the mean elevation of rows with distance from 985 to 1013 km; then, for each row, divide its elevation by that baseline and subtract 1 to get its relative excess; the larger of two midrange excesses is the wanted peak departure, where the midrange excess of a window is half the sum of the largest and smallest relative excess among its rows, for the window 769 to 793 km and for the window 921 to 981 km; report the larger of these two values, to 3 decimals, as 0.010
